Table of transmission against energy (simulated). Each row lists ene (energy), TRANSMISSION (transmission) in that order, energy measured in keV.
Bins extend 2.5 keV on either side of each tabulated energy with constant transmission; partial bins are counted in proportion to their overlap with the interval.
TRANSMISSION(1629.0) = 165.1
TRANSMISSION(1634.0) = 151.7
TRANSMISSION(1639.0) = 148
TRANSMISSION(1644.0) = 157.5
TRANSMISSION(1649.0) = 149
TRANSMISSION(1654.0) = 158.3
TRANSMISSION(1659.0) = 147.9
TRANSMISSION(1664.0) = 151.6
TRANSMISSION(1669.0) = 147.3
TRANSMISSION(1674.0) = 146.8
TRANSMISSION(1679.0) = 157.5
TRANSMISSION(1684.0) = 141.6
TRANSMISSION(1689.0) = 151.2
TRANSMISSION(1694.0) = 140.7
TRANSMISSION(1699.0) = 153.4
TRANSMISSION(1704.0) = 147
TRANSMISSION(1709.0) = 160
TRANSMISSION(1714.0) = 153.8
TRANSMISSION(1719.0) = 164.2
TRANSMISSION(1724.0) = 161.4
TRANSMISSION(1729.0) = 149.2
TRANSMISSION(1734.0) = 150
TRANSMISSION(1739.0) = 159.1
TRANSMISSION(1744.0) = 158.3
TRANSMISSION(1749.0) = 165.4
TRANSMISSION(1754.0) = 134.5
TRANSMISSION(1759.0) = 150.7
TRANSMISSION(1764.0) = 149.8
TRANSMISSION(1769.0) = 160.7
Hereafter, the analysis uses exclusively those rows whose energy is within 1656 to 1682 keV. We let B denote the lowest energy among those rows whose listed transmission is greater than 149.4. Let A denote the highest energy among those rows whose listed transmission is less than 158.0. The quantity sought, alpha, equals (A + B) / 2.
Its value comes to 1671.5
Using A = 1679.0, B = 1664.0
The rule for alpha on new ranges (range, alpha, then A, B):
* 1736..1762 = 1749.0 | 1759.0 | 1739.0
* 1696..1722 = 1706.5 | 1714.0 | 1699.0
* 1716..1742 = 1726.5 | 1734.0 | 1719.0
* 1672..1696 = 1686.5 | 1694.0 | 1679.0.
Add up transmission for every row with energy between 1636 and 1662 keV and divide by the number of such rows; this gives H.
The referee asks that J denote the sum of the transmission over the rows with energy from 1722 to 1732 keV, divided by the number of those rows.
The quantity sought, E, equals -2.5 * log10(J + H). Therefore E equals -6.22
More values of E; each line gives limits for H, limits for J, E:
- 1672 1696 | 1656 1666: -6.18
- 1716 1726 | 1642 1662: -6.25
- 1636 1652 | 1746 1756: -6.20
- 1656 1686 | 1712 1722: -6.22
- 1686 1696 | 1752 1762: -6.15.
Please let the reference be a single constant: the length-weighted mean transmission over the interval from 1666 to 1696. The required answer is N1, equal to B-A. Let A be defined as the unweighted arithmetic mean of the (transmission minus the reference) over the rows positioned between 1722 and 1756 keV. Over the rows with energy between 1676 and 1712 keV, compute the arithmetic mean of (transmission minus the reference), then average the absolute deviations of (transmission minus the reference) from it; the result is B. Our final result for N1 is 0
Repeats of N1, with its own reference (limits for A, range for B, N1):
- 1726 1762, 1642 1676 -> -1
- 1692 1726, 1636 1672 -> -3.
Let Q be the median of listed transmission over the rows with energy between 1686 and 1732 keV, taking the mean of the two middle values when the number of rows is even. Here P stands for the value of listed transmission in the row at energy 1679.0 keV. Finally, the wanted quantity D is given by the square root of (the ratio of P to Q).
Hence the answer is 1.01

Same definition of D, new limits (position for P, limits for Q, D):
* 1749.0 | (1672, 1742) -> 1.04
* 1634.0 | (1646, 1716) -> 1.01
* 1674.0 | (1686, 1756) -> 0.98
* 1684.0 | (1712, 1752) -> 0.94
